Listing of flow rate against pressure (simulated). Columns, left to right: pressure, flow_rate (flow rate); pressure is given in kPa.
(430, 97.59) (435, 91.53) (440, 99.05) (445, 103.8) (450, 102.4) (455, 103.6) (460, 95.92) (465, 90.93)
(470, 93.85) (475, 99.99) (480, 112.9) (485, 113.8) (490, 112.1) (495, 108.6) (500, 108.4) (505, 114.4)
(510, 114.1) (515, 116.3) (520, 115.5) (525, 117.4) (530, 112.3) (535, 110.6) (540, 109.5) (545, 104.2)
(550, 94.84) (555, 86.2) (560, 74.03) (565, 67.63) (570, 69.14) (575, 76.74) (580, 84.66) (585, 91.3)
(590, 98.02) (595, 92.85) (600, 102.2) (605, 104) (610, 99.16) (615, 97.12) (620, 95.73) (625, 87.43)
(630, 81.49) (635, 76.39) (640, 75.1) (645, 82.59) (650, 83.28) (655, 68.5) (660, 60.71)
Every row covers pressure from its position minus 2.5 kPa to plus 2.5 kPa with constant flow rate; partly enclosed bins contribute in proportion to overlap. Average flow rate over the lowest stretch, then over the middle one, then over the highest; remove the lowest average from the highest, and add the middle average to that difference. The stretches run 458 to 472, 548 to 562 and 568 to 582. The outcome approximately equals 68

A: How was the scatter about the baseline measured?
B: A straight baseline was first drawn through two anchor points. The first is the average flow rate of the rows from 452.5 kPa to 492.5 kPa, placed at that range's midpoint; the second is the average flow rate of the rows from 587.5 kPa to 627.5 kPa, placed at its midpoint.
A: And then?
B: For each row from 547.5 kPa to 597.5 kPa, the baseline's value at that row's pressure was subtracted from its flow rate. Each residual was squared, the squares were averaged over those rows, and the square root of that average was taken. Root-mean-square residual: 18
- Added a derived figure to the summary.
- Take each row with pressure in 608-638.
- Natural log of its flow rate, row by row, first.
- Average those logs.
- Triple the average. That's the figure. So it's 13.5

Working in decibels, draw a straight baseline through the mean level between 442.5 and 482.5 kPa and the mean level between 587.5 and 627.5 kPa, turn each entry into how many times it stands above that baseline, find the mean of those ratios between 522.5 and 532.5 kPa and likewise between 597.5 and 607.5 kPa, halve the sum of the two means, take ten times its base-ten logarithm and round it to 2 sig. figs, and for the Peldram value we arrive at 0.46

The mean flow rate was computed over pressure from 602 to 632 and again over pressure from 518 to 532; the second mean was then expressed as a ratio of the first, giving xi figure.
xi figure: 1.22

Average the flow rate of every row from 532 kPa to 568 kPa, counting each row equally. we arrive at 92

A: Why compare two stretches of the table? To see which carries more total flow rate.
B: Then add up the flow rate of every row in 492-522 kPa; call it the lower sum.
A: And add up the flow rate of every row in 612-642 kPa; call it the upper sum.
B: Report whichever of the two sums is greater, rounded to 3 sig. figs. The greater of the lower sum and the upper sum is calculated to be 677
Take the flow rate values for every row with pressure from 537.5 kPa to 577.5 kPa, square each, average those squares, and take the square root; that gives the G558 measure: 87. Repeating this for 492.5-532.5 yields 113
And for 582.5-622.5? 98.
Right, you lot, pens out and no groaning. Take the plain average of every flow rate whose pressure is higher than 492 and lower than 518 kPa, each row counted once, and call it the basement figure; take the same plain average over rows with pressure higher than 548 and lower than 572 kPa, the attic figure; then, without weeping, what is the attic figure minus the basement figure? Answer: -34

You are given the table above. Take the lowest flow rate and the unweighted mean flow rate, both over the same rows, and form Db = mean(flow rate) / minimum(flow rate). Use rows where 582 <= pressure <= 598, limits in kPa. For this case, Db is 1.03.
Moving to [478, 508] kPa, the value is 1.03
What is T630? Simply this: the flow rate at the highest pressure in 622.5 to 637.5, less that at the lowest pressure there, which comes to -11.0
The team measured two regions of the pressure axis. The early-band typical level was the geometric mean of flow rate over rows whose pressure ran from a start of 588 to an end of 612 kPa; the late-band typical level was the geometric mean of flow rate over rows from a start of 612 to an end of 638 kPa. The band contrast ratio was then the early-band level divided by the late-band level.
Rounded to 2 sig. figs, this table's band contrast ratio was 1.1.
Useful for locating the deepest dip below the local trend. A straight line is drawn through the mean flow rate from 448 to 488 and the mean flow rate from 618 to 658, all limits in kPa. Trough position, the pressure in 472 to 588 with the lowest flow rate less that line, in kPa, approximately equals 565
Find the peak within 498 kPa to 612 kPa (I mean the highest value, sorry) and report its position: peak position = 525 kPa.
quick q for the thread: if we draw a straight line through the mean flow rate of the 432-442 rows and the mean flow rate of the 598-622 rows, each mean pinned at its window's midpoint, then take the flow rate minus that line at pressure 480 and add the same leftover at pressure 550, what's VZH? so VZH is 13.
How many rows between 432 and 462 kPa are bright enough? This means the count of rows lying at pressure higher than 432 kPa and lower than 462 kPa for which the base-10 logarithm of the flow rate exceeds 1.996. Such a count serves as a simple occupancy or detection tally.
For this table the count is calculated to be 3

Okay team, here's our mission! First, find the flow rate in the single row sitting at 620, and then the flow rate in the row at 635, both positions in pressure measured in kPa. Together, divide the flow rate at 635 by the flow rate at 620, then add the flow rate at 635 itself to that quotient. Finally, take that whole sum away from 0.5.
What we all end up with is -77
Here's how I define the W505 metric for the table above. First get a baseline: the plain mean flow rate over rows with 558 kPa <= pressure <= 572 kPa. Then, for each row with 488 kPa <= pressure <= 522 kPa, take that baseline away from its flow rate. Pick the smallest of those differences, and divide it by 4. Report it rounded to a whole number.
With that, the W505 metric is 10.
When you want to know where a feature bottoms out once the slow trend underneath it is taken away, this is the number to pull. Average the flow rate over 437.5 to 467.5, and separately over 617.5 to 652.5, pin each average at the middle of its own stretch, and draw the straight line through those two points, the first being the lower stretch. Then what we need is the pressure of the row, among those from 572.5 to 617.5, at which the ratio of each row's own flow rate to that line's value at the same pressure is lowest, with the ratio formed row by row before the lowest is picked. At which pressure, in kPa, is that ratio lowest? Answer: 575 kPa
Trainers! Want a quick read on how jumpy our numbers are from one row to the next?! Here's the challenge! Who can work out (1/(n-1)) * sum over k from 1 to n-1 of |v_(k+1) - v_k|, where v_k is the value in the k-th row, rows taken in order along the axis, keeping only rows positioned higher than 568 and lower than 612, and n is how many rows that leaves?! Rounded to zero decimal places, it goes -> 6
